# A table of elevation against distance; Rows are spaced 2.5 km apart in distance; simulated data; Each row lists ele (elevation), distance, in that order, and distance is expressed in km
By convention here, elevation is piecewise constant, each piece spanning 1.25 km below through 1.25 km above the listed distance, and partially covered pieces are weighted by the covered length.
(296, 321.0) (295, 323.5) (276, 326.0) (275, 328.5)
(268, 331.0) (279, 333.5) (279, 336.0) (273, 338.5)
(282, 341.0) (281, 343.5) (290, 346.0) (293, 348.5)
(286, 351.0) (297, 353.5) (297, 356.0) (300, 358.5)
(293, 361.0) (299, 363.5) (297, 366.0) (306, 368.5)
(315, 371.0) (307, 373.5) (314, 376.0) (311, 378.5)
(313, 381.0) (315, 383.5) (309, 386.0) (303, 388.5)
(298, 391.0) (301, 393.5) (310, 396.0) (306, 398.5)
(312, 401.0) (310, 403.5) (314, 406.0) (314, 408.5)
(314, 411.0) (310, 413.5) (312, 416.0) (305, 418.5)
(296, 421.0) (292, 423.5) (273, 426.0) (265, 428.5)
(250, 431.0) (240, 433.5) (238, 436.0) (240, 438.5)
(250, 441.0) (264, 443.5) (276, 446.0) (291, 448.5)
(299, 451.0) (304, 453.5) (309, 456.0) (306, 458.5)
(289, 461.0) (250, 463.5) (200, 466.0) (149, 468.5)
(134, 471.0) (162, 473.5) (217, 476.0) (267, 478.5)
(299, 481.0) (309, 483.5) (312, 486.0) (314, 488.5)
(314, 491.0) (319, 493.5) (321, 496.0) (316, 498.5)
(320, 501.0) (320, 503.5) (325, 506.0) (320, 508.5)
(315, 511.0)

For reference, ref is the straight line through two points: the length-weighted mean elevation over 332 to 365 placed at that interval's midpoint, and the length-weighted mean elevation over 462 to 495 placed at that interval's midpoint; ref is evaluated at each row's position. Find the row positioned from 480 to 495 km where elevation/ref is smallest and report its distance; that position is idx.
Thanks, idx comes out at 481.0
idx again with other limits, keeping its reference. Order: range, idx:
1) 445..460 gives 446.0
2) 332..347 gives 338.5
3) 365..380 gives 366.0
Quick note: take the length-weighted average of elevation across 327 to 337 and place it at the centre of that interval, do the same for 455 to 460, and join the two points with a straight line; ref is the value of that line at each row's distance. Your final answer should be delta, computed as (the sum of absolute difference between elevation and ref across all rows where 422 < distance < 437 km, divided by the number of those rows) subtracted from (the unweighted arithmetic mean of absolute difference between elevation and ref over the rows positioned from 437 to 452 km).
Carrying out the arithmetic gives -7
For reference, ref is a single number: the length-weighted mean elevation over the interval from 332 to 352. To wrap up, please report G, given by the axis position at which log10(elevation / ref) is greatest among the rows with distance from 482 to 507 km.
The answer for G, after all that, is 506.0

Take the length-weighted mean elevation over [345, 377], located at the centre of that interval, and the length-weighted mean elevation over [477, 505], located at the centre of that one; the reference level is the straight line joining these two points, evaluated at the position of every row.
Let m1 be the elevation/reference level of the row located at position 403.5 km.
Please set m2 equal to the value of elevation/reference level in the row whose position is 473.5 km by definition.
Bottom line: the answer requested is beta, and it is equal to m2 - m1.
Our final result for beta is -0.50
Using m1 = 1.02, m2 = 0.53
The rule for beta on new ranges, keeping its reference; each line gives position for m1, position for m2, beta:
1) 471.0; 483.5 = 0.57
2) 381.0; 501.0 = -0.01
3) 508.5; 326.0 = -0.10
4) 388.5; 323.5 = -0.01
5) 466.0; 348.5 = 0.33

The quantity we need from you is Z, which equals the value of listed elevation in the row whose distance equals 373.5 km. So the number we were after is 307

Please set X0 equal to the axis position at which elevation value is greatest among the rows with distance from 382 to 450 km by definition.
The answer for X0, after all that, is 383.5 km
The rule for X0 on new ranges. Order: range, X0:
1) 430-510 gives 506.0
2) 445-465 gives 456.0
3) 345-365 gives 358.5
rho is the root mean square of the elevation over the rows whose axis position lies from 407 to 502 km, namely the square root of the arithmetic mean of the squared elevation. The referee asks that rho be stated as 279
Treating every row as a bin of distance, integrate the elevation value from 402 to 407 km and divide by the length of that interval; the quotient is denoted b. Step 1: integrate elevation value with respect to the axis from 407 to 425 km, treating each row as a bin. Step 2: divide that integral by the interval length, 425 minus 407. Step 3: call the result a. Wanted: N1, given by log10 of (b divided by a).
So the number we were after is 0.01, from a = 306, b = 312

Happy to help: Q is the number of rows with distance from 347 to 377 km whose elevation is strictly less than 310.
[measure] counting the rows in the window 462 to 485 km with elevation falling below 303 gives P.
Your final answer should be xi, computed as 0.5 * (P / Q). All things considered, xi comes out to 0.40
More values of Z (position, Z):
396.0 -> 310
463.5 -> 250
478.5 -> 267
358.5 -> 300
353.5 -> 297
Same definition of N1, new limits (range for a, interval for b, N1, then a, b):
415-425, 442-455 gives -0.02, 300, 287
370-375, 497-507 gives 0.01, 311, 320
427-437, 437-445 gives 0.00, 249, 252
